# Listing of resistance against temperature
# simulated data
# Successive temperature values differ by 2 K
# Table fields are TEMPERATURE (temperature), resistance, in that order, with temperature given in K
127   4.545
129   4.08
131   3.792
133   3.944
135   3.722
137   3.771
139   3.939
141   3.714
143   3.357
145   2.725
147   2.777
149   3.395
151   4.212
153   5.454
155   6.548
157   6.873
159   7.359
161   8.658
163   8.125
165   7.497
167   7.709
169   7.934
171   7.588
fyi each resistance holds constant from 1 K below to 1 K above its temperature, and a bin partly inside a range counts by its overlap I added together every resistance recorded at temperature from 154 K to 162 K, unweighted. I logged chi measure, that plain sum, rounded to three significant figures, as 29.4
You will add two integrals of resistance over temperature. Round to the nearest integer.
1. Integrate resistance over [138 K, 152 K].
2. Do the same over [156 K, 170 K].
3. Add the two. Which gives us 157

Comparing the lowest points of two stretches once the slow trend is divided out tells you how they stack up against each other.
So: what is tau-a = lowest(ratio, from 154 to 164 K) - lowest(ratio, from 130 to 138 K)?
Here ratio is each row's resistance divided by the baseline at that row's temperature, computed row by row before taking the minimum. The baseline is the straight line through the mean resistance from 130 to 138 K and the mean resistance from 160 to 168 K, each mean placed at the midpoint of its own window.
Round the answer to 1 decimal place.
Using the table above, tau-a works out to 0.1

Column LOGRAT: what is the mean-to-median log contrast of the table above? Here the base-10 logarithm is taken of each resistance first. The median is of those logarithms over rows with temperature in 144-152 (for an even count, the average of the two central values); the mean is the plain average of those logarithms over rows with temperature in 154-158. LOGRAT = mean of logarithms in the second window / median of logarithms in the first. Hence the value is 1.70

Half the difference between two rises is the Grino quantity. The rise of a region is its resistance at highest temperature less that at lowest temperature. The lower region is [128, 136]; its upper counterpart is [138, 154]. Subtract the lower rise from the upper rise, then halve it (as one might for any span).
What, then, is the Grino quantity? 1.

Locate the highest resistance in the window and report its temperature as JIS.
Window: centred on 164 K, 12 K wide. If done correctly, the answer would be 161 K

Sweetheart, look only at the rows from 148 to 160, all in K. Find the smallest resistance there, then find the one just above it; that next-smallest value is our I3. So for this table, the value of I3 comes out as 4.212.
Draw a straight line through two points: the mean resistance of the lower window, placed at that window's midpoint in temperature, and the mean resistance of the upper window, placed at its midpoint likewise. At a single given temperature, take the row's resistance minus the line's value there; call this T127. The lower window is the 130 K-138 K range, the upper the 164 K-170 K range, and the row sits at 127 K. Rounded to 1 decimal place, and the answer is 1.6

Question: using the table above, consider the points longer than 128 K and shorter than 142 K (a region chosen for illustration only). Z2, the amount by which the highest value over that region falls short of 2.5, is -2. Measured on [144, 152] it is -2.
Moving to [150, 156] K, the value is -4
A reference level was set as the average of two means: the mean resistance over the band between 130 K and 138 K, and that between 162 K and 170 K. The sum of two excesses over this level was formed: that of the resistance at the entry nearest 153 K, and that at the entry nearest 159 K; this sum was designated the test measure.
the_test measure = 1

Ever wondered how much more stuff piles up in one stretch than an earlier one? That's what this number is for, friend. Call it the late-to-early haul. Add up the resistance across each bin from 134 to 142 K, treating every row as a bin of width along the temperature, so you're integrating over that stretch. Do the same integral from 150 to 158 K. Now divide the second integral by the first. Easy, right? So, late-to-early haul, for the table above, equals 1.5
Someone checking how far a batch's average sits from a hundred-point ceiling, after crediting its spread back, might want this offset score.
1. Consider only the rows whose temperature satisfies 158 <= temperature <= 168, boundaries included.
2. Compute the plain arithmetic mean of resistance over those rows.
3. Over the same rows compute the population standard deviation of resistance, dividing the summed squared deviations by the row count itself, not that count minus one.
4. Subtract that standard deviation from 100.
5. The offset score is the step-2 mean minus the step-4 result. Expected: -91.7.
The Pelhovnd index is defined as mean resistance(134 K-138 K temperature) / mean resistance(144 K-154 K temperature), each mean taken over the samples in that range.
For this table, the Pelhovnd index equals 1.0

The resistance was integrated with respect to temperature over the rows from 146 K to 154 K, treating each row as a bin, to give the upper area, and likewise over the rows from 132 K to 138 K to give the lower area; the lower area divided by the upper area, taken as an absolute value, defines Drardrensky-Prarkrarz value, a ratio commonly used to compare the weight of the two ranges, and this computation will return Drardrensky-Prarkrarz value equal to 0.7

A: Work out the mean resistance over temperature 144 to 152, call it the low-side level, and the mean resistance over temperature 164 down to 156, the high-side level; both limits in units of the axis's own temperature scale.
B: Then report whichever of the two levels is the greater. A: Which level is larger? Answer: 7.75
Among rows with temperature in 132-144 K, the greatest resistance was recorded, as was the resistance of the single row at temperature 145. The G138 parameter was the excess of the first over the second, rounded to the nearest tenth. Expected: 1.2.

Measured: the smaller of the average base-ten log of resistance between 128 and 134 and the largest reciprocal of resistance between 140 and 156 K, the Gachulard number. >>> 0.37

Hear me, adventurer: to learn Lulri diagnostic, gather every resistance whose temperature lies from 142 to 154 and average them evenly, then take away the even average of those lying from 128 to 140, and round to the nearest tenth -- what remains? -0.2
